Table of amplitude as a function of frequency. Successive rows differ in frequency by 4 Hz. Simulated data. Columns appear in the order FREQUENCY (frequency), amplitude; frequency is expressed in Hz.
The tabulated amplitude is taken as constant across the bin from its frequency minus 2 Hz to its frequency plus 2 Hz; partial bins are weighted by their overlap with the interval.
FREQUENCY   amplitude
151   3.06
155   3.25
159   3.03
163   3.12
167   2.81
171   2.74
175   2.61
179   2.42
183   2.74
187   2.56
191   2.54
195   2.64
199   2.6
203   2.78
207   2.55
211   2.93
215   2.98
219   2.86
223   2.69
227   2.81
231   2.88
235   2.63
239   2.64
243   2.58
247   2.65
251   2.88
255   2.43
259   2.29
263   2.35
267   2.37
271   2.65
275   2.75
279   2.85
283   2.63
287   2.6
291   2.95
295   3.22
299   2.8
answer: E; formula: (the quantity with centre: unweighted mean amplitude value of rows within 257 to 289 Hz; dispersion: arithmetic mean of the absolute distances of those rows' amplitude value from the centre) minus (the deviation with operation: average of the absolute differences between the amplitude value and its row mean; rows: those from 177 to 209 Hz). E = 0.081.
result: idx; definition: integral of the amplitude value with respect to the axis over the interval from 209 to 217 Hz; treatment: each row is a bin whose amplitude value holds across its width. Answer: 23.6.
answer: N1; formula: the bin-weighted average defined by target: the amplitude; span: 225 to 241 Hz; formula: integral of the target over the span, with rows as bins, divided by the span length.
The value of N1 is 2.74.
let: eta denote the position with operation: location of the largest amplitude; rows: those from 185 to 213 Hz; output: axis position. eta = 211 Hz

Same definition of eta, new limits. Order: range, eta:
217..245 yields 231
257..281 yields 279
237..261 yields 251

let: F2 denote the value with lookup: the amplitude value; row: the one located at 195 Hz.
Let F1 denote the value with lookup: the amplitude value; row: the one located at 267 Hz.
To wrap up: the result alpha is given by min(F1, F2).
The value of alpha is 2.37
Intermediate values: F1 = 2.37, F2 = 2.64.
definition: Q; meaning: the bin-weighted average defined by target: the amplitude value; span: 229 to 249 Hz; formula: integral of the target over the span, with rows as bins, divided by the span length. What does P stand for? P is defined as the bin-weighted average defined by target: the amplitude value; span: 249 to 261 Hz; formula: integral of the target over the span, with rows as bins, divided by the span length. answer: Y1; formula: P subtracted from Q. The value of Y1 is 0.14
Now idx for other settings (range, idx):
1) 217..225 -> 22.2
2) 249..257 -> 21.2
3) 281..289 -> 20.9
